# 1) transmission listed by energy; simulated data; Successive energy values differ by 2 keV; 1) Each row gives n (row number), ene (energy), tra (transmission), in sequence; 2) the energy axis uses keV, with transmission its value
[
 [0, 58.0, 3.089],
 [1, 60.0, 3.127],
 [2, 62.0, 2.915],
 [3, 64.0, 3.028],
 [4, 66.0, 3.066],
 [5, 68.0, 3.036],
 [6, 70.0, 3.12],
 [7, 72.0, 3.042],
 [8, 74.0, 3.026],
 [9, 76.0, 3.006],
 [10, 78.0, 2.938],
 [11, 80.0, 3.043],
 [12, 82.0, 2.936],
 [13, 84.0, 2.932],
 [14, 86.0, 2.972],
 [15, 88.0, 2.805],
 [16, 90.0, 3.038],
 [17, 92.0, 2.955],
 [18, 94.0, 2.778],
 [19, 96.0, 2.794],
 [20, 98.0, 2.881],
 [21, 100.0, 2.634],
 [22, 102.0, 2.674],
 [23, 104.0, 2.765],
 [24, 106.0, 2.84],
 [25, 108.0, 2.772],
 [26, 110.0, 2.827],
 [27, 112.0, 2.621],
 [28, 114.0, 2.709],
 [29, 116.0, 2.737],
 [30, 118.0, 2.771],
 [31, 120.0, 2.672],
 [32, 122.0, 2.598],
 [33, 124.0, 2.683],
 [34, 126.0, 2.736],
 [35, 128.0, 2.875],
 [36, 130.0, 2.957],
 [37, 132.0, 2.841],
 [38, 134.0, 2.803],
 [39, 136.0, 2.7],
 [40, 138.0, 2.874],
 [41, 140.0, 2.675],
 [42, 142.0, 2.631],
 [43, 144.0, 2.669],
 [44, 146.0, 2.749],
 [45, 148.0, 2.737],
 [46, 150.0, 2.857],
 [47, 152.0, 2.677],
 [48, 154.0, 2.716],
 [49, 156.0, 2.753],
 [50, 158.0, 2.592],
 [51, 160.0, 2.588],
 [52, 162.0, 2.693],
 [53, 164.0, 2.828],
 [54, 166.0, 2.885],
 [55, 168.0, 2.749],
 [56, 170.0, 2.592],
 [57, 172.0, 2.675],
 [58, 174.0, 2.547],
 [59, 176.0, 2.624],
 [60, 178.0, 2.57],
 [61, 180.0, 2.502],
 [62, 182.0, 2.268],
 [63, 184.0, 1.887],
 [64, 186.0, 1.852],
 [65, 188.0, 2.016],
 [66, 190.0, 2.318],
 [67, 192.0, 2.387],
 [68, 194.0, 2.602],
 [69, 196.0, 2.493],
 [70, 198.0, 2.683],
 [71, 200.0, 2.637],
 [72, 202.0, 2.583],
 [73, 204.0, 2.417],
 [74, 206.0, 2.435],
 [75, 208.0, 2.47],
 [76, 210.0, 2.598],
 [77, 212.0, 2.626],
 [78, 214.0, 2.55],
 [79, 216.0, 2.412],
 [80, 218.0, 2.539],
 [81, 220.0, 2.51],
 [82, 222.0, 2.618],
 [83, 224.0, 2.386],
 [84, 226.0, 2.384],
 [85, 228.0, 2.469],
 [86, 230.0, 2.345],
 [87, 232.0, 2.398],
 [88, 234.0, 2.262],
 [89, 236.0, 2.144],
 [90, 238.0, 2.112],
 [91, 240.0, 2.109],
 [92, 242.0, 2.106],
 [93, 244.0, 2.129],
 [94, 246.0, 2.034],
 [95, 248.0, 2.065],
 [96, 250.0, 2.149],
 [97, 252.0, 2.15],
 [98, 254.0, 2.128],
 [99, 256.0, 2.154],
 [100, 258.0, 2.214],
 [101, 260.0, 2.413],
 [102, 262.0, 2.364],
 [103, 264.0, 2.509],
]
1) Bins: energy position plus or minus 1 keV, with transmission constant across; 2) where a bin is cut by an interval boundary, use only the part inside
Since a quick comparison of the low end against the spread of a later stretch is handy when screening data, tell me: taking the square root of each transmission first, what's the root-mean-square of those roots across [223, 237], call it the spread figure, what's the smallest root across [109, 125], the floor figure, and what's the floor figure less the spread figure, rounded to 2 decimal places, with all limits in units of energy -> 0.08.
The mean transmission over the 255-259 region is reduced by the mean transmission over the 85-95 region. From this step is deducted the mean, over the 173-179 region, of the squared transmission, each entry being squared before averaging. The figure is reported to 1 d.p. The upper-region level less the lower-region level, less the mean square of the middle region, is -7.4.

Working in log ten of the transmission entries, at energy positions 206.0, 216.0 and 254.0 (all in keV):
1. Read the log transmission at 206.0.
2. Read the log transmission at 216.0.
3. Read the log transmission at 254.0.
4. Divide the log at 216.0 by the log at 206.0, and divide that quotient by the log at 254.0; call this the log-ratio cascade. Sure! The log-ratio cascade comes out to 3.02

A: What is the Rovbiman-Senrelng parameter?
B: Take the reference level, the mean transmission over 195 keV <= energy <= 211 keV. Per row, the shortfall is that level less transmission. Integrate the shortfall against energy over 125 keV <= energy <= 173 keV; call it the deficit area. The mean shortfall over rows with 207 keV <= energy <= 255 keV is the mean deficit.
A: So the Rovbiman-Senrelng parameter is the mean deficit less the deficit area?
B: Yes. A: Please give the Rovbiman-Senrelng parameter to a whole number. 10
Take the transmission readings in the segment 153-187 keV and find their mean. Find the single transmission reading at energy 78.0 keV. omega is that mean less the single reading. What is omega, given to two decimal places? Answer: -0.39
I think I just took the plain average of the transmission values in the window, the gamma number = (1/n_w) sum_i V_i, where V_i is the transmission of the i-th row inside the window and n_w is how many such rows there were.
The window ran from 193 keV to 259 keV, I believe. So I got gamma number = 2.36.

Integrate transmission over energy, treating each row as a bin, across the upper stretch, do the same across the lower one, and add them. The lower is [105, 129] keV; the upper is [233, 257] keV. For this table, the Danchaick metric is 117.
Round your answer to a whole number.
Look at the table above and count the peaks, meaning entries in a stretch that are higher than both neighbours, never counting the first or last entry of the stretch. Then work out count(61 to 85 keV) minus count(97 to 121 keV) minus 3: -3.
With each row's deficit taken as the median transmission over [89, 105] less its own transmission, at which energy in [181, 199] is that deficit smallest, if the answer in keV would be 198.0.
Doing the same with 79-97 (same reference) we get 80.0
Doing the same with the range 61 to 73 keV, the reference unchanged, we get 70.0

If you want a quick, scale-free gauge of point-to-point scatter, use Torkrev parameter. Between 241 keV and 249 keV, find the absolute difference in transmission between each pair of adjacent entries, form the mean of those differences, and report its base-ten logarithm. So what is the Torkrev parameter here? -1.30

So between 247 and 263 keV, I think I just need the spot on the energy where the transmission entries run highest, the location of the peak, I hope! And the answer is 260.0 keV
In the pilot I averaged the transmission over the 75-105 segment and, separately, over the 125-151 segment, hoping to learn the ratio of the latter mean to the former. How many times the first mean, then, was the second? 0.965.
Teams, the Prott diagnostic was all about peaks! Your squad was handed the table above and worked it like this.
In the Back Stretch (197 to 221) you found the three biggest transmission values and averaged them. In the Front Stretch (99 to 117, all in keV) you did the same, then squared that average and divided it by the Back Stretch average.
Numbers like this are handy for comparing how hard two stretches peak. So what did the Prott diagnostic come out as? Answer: 3.0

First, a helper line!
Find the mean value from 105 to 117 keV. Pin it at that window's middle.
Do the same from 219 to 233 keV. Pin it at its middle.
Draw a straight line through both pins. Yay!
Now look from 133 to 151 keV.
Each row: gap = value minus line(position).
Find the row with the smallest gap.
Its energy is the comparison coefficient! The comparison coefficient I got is 142.0 keV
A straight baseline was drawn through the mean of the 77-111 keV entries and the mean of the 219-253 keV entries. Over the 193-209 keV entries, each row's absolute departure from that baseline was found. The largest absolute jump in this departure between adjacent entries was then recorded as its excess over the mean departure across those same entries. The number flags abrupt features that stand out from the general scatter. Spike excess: 0.064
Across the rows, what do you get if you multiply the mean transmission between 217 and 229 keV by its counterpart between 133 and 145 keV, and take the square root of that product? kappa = 2.60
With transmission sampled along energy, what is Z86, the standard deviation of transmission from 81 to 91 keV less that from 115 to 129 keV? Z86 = 0.00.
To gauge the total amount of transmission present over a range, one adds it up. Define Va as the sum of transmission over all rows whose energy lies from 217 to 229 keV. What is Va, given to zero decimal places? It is 15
